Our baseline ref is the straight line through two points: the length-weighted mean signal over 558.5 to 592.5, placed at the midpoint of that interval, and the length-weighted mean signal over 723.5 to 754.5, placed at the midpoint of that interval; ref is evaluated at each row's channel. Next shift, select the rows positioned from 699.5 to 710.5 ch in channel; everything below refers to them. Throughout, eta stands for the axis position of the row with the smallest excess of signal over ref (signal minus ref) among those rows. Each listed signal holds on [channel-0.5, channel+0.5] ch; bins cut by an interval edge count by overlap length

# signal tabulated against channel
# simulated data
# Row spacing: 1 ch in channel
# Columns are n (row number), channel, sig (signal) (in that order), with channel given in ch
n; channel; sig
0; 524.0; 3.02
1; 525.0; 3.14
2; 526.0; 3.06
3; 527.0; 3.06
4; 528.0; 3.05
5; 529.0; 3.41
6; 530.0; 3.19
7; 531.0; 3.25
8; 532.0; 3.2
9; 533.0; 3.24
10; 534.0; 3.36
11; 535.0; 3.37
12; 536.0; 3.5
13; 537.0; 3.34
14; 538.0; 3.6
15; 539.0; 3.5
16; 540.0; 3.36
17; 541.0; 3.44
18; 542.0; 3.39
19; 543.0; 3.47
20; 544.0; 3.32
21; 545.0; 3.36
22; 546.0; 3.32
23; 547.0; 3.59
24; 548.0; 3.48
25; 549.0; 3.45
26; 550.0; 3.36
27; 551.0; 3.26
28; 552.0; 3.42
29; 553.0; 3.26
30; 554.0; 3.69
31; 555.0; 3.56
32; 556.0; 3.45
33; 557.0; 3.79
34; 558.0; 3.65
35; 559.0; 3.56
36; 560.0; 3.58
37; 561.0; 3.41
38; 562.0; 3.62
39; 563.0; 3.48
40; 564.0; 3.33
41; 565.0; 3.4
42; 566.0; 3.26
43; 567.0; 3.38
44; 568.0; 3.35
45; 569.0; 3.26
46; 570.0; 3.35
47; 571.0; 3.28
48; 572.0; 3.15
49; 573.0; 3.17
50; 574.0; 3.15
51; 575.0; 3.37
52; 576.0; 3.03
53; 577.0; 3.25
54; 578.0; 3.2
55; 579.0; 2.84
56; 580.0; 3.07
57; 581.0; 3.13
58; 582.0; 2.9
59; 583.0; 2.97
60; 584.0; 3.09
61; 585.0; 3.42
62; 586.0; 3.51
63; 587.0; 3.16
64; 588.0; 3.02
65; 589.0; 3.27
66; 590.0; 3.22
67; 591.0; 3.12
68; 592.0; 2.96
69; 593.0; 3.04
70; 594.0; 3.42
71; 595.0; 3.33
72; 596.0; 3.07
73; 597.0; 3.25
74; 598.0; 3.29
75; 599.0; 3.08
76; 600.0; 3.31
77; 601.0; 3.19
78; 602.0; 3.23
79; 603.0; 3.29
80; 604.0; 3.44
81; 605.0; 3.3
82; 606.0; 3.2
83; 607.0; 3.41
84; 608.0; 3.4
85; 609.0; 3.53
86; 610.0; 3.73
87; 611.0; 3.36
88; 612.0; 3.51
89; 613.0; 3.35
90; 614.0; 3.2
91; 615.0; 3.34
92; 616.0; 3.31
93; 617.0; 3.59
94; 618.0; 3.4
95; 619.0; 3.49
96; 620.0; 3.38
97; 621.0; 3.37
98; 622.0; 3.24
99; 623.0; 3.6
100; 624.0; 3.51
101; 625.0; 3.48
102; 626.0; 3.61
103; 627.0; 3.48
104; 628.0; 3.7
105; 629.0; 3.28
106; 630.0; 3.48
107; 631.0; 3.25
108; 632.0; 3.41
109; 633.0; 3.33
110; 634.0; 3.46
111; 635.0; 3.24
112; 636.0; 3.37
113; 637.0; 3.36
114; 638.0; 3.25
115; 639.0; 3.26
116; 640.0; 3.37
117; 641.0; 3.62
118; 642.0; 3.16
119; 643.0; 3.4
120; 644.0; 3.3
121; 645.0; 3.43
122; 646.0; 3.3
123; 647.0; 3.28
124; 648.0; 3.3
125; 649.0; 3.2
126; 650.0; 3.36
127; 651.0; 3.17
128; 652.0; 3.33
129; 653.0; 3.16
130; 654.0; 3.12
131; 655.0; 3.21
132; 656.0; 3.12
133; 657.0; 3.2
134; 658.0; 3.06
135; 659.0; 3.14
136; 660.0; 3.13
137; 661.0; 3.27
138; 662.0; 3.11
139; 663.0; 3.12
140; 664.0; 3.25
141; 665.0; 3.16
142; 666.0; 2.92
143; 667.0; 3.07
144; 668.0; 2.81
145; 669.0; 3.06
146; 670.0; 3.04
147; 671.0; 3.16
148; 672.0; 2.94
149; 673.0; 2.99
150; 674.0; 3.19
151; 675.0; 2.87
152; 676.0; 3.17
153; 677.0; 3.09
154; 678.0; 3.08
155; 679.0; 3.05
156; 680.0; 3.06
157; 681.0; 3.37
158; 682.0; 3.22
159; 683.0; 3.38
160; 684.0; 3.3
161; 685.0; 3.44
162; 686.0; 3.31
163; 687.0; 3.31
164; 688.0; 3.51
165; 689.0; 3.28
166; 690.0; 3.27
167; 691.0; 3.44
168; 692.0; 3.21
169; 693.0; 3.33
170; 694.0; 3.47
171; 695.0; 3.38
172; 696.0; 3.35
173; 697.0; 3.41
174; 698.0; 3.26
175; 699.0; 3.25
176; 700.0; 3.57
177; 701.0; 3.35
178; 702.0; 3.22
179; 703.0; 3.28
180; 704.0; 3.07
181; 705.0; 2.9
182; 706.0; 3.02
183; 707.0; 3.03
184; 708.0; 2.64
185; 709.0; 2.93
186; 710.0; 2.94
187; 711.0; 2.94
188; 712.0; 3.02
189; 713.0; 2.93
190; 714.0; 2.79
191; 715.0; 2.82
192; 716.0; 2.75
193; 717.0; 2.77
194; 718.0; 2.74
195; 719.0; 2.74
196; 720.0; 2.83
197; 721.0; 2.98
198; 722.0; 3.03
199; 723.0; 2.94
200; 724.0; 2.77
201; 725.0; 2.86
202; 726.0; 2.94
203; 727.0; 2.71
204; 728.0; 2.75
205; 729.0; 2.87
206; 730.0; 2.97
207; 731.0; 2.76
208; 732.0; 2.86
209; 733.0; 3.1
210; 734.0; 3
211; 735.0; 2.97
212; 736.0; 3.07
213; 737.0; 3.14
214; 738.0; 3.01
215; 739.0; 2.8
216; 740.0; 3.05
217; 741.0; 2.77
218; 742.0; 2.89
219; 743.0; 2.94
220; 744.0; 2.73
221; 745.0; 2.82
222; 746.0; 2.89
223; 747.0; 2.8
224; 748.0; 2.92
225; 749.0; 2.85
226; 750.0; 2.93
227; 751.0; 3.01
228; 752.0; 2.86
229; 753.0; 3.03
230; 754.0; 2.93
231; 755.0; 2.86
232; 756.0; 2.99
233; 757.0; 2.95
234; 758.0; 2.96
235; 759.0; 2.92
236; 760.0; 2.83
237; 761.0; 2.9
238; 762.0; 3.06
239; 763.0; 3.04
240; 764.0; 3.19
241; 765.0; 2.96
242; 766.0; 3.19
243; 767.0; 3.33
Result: 708.0 ch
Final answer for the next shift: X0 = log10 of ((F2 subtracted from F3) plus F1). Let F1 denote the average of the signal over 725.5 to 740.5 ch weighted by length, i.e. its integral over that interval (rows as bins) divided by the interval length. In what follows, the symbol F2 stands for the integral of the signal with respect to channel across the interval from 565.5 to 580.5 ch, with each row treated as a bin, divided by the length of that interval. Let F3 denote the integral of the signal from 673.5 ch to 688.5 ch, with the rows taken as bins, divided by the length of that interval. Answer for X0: 0.47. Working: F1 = 2.9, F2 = 3.2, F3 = 3.2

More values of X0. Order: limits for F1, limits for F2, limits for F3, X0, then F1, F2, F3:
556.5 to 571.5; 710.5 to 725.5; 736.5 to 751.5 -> 0.54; 3.4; 2.9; 2.9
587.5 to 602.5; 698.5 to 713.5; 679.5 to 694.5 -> 0.54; 3.2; 3.1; 3.3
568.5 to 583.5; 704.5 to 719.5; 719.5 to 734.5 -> 0.50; 3.1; 2.9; 2.9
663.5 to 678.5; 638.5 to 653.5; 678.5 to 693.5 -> 0.48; 3.1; 3.3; 3.3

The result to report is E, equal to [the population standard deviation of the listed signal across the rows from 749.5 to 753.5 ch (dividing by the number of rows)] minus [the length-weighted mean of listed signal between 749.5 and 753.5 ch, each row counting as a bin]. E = -2.89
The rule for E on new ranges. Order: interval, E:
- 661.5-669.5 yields -2.93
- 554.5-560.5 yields -3.49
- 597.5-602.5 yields -3.14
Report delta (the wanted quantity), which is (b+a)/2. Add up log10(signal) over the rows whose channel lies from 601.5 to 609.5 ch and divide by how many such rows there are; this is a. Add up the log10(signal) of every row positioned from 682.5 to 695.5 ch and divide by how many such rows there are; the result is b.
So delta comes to 0.525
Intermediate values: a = 0.525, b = 0.53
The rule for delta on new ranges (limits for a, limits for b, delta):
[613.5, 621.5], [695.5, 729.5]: 0.501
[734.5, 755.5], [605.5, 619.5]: 0.499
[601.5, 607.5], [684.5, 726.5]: 0.505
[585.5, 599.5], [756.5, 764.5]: 0.489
